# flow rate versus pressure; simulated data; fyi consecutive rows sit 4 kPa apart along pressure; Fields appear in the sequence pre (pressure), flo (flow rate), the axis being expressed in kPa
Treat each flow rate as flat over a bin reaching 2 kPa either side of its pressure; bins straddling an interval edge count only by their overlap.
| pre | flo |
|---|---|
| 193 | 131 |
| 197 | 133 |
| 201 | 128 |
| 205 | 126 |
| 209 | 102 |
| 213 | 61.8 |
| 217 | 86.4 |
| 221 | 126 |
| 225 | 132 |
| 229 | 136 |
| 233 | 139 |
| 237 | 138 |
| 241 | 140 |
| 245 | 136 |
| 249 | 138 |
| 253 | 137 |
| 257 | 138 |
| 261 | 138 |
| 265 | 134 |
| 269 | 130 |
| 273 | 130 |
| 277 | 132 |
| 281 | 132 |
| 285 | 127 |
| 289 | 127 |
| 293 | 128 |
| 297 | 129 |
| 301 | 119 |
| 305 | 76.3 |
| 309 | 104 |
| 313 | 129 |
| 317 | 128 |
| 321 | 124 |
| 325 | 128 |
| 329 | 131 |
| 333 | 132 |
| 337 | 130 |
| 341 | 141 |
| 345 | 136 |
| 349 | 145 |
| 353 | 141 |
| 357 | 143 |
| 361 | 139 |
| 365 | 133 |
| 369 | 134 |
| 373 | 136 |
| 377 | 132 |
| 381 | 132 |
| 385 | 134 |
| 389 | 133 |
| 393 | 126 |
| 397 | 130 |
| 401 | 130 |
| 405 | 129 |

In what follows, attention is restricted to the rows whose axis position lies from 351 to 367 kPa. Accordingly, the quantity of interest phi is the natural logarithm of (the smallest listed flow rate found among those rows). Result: 4.89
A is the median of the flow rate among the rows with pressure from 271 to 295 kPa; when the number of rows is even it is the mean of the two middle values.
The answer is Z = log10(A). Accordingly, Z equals 2.11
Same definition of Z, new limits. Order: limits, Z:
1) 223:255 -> 2.14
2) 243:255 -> 2.14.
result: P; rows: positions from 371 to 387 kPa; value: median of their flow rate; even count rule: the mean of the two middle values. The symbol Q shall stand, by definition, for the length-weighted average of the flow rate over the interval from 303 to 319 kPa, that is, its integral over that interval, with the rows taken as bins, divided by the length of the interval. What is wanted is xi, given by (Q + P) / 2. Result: 121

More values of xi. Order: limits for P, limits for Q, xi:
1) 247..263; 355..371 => 138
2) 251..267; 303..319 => 123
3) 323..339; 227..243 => 134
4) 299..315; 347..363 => 127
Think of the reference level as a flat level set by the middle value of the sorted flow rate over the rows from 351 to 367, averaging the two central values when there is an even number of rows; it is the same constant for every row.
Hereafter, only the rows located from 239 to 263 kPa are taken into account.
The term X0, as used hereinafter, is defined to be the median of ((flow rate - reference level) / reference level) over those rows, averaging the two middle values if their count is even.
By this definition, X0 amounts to -0.01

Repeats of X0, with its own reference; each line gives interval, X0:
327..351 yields -0.04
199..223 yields -0.19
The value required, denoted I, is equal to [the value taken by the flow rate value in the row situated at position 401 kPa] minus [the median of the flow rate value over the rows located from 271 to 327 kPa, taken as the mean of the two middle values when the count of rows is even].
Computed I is 2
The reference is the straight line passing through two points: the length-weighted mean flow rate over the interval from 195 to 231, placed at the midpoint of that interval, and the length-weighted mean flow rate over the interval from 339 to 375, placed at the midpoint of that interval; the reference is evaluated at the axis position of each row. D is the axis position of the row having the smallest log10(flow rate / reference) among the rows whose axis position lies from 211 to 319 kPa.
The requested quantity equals 213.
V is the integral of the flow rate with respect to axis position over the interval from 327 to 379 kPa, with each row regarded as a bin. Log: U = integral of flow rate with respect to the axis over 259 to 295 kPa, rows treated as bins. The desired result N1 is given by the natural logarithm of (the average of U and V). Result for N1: 8.7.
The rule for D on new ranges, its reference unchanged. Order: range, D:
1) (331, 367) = 365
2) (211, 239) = 213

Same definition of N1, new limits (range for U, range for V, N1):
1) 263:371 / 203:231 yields 9.0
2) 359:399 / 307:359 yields 8.7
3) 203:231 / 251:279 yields 8.1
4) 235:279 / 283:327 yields 8.6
